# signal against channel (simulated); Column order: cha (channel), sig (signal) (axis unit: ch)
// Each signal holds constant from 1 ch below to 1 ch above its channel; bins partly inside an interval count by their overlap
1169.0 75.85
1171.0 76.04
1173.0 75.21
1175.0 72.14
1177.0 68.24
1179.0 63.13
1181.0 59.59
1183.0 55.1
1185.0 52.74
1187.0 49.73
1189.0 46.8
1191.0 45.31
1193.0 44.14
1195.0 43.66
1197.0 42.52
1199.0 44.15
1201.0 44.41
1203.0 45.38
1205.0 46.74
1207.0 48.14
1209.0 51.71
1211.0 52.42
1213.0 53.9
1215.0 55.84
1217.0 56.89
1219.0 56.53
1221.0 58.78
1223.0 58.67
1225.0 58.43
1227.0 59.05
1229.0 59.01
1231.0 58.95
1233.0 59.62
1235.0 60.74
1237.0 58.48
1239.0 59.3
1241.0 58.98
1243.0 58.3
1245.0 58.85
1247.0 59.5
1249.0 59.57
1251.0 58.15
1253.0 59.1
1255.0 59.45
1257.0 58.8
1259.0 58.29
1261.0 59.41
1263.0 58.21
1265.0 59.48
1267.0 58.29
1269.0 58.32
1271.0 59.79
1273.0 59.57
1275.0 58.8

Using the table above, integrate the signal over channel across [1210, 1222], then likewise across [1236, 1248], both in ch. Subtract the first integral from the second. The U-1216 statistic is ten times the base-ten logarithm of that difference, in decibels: 16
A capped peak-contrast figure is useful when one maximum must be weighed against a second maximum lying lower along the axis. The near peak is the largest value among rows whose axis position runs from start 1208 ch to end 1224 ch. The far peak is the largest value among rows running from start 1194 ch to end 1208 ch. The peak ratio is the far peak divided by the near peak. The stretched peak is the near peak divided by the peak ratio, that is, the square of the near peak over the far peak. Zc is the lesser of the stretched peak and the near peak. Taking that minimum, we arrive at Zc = 59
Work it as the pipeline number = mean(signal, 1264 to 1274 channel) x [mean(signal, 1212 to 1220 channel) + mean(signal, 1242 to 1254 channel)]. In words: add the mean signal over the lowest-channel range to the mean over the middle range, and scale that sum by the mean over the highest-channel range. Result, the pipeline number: 6778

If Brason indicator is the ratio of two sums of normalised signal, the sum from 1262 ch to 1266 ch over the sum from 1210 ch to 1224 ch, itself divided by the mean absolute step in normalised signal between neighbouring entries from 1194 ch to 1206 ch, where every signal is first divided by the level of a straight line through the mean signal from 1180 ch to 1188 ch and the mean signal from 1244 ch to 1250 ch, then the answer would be 16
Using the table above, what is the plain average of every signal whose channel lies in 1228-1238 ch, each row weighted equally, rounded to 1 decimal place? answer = 59.4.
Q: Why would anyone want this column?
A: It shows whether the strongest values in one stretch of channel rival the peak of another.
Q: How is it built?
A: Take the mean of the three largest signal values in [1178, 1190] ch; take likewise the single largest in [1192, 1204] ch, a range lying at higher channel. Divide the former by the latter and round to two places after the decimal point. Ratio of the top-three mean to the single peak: 1.31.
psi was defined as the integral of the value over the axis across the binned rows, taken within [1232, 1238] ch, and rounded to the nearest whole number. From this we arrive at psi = 358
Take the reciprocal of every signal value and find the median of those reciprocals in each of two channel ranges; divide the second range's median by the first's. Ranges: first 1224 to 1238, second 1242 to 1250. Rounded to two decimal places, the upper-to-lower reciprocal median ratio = 1.00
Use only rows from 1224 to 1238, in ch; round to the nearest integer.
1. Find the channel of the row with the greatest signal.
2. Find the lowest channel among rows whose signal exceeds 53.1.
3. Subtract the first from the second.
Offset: -10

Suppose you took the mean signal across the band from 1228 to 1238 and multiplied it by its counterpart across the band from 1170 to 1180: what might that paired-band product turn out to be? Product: 4212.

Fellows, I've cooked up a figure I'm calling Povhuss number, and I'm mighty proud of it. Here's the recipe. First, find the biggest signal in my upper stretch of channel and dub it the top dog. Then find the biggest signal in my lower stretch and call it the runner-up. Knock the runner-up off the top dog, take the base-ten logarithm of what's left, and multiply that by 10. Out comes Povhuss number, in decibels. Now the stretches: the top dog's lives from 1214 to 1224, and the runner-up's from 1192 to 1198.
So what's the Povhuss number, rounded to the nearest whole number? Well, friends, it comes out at 12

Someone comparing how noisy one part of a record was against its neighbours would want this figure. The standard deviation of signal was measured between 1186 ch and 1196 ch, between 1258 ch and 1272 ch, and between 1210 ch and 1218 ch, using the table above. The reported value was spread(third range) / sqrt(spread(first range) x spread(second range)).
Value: 1.5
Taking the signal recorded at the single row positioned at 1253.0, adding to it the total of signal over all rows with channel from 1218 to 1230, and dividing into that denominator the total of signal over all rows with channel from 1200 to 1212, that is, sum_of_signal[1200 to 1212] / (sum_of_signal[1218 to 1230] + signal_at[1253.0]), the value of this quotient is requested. 0.71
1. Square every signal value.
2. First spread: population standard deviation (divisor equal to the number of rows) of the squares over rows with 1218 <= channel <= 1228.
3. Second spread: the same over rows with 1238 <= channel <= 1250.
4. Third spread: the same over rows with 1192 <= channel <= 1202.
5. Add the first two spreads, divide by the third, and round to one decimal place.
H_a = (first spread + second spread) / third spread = 2.7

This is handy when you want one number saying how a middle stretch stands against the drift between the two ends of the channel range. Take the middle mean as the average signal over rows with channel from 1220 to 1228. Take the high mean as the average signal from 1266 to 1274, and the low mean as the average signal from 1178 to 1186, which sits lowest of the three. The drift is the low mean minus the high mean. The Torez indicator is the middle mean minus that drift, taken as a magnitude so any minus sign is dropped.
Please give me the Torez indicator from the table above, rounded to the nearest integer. 60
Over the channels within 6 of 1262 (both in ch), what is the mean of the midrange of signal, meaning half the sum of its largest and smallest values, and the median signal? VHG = 58.7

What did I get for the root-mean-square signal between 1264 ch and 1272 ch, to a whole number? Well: 59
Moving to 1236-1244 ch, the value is 59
